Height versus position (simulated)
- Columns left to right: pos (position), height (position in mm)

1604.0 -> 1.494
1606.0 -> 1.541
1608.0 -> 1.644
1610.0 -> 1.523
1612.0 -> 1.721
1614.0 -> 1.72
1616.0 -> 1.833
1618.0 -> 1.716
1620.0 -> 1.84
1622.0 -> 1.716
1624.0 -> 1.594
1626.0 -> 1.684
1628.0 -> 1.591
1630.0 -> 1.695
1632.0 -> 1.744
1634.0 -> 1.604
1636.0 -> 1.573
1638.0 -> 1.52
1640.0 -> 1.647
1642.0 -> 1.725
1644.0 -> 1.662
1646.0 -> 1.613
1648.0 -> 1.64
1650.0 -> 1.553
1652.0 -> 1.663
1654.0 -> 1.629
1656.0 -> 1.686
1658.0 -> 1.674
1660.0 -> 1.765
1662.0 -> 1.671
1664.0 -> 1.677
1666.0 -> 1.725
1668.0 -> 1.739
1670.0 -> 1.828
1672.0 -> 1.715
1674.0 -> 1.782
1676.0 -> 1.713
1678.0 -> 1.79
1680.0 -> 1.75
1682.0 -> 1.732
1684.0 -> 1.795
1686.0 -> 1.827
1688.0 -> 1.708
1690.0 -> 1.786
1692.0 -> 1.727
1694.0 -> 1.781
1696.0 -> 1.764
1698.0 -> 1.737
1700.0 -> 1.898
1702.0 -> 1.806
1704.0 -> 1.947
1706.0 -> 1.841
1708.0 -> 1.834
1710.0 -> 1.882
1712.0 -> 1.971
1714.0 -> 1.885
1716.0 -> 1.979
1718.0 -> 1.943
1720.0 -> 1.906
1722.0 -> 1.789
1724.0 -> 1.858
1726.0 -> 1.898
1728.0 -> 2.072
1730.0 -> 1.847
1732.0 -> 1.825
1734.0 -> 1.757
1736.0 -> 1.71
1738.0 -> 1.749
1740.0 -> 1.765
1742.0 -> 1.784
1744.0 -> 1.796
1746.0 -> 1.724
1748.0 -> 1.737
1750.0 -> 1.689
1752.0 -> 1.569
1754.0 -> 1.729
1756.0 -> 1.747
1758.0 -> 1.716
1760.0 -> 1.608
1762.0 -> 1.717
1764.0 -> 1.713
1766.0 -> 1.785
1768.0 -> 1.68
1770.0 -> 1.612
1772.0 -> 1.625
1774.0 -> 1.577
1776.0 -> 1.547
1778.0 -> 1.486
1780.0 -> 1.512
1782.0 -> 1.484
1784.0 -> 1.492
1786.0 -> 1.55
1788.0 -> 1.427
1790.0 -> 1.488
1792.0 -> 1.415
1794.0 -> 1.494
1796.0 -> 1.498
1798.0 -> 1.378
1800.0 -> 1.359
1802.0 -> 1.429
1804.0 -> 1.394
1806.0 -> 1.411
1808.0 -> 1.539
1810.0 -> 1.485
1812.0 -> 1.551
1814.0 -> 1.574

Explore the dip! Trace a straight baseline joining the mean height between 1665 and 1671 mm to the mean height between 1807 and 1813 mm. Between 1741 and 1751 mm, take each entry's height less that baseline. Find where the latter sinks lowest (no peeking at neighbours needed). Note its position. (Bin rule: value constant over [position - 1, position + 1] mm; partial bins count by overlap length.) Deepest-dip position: 1750.0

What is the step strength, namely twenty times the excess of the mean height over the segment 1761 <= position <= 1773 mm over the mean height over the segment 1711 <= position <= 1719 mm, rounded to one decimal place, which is -5.1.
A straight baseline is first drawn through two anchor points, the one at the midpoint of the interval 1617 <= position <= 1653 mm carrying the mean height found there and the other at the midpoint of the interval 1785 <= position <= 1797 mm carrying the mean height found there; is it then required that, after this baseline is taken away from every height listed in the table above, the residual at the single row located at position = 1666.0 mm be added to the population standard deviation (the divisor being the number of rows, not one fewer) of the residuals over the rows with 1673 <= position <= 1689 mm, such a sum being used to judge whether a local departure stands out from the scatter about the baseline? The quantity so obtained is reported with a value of 0.15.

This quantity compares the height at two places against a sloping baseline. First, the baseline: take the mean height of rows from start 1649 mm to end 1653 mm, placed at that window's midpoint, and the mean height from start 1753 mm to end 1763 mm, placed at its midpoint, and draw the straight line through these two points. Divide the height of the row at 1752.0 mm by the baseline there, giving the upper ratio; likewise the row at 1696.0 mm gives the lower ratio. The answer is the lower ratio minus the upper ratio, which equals 0.15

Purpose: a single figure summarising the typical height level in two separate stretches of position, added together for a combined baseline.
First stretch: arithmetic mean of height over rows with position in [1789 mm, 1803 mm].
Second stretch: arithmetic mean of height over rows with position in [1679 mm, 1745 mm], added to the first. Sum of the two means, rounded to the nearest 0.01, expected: 3.27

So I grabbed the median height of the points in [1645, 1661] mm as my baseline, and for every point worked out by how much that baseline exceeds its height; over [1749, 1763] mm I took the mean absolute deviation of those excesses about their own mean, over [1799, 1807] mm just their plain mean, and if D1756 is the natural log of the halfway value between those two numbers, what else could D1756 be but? -1.87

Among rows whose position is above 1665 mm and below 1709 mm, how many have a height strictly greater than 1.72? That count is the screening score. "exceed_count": 19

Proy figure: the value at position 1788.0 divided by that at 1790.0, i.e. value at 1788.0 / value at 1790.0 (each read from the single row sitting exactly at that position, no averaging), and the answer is 0.96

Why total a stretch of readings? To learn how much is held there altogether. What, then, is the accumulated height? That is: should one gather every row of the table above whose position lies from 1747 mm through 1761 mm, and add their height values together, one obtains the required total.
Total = 12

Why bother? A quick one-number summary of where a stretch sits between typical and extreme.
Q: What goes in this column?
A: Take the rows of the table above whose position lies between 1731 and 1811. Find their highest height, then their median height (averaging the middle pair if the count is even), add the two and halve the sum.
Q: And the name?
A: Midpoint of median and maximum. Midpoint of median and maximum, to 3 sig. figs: 1.71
